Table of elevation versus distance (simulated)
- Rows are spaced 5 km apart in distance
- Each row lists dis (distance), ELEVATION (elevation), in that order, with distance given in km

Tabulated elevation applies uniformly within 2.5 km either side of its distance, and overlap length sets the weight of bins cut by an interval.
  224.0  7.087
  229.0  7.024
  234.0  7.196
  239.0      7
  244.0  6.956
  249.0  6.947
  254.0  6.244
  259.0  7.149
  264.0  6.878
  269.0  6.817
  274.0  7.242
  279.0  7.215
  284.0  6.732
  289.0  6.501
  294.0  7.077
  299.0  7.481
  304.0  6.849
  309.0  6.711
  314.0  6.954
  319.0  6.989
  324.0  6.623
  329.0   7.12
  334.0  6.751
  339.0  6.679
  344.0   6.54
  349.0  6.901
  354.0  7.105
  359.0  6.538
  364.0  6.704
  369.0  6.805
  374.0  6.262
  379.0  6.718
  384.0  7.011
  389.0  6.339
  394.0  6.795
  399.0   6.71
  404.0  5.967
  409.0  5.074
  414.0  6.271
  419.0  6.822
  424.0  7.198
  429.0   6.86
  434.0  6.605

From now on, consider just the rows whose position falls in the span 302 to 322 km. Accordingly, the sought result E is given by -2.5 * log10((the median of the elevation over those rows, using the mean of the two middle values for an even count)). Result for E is -2.10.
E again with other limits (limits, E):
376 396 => -2.07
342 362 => -2.07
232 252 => -2.11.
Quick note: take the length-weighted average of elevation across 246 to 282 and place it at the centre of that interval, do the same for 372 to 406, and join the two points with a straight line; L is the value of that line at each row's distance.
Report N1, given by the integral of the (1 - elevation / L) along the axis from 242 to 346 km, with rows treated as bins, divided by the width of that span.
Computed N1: -0.006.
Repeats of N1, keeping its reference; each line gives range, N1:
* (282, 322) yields -0.014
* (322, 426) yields -0.002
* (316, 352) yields -0.013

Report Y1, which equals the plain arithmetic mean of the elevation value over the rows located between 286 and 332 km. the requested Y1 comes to 6.92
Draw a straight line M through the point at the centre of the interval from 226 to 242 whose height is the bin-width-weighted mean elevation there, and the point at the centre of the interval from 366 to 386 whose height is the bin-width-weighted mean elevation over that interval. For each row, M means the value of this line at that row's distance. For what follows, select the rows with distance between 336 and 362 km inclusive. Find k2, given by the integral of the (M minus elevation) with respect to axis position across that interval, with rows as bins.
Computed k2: 0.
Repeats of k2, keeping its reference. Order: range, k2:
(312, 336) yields -1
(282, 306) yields -1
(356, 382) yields 2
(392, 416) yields 11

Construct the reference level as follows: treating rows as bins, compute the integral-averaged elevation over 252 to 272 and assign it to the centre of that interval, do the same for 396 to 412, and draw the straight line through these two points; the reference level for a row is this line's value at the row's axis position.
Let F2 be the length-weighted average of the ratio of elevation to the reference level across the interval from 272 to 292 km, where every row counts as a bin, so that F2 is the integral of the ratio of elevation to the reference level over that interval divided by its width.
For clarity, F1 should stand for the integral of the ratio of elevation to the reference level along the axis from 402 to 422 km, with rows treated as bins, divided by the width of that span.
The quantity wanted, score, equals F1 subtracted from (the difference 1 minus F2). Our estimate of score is -1.06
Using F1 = 1.03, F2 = 1.04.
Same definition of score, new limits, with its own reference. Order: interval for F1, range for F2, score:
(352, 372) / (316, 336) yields -1.16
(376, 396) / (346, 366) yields -1.20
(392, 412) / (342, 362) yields -1.11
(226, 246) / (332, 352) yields -1.08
